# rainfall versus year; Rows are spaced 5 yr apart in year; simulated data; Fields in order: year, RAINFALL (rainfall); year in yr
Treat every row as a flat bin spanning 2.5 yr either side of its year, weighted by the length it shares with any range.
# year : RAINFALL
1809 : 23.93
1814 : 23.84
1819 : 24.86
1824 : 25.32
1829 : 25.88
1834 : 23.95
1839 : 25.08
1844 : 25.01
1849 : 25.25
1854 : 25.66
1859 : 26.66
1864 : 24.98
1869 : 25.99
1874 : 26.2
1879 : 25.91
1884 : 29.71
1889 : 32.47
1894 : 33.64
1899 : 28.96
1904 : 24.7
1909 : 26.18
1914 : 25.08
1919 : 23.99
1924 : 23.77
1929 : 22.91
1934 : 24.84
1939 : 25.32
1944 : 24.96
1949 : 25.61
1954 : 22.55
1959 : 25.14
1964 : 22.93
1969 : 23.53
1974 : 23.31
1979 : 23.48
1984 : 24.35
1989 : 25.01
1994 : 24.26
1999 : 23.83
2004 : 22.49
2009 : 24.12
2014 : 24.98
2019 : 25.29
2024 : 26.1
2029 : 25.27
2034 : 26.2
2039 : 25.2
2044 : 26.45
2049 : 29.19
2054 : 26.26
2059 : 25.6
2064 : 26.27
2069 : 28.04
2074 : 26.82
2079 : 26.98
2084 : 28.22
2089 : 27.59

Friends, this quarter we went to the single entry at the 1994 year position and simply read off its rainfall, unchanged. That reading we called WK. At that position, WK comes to 24.26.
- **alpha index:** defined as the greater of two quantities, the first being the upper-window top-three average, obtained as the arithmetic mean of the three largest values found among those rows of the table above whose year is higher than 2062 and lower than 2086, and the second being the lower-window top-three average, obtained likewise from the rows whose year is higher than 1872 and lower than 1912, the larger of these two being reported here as 31.9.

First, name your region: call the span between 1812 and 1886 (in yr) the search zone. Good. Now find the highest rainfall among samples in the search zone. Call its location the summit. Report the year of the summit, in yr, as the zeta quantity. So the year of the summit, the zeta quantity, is 1884 yr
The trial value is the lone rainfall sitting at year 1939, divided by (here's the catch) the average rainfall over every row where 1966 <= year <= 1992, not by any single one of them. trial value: 1.06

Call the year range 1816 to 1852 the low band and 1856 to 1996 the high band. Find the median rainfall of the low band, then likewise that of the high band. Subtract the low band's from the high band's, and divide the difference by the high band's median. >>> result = -0.003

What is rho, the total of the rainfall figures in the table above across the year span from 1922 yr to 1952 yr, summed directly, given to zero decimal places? 147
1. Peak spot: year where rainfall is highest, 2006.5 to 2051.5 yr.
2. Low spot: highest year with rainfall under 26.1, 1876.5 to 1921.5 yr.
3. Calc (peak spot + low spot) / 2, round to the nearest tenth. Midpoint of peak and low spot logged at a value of 1984.0 yr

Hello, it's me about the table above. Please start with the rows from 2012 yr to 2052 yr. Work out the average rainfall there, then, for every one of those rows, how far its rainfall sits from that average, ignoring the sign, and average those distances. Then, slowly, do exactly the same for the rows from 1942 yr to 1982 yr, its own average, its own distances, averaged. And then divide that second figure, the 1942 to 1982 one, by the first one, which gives 1.1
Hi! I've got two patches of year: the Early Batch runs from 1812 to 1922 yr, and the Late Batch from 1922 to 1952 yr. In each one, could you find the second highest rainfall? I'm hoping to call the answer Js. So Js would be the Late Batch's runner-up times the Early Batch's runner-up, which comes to 822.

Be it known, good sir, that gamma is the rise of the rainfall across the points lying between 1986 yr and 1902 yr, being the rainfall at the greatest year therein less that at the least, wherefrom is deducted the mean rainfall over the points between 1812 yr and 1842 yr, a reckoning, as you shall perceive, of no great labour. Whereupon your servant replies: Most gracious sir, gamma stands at -25.2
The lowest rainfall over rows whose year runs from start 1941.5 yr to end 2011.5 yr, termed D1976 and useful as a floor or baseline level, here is 22.49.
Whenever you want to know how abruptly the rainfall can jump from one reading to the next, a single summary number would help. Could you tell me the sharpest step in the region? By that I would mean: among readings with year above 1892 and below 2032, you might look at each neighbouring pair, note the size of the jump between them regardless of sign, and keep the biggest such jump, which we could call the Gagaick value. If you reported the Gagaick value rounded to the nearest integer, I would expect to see 5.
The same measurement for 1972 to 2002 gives 1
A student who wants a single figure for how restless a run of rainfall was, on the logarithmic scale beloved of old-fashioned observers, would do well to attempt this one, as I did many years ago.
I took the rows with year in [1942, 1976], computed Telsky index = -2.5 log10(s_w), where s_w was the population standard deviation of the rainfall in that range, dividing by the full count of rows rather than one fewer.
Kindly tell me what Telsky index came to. -0.12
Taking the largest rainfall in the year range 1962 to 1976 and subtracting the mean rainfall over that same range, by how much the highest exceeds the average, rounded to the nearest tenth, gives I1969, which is 0.3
